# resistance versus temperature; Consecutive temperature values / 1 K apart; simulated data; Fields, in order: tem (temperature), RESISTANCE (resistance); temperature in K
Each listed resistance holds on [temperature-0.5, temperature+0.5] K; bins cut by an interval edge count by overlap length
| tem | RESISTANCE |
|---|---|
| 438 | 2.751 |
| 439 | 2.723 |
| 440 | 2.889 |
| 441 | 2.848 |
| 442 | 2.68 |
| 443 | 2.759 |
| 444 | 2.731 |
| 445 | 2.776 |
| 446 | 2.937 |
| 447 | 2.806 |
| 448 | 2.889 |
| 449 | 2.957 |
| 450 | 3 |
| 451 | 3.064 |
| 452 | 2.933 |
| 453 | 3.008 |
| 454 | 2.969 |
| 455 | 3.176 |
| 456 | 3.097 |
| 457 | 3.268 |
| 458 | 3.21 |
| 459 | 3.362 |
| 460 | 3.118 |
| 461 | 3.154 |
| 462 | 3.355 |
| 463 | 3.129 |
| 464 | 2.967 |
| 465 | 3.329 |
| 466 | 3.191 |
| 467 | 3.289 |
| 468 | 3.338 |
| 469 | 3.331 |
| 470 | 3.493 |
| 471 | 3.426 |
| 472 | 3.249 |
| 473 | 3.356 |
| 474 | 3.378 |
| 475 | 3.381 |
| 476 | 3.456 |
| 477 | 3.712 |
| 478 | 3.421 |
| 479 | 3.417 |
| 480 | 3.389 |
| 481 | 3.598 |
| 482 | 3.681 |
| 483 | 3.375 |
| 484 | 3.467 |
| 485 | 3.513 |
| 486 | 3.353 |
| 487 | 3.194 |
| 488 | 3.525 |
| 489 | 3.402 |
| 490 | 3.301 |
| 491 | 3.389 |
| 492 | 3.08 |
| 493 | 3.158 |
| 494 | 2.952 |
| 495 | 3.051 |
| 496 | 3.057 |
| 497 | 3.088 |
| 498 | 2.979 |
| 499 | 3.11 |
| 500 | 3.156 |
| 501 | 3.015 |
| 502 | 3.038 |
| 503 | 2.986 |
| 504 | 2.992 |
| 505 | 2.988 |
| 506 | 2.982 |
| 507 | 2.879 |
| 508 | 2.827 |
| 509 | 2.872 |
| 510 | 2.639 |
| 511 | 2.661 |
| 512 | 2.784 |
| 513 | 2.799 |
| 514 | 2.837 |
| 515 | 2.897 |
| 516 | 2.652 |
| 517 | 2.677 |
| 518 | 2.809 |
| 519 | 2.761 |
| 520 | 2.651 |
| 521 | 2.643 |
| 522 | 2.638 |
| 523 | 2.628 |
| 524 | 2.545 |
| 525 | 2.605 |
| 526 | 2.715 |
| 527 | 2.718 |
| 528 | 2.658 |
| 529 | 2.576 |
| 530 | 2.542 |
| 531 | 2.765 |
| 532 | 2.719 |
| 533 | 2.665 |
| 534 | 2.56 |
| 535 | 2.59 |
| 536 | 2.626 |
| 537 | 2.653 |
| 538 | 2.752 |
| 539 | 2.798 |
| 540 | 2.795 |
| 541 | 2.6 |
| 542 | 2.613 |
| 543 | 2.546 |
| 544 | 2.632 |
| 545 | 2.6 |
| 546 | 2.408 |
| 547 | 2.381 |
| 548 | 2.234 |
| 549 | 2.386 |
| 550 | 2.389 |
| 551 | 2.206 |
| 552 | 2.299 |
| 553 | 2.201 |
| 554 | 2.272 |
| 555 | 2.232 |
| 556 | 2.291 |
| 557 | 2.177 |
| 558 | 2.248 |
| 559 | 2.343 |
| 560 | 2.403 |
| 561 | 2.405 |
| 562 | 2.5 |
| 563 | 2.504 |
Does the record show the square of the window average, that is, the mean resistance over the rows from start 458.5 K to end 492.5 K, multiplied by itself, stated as 11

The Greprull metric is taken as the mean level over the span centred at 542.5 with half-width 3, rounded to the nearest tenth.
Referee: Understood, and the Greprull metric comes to 2.6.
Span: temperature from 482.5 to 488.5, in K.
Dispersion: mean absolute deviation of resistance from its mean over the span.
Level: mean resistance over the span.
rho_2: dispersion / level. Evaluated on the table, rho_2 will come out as 0.029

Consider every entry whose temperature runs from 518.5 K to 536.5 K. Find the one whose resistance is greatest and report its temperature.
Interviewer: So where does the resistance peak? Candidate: 531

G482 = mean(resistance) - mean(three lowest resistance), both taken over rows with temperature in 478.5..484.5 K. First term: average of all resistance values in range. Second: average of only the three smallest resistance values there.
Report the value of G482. 0.094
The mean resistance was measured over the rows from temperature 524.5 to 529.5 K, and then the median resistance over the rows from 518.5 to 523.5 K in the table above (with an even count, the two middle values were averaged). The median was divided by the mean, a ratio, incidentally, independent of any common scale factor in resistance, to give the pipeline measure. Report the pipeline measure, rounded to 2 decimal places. 1.00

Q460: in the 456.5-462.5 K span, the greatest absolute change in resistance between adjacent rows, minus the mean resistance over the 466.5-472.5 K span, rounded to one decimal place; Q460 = -3.1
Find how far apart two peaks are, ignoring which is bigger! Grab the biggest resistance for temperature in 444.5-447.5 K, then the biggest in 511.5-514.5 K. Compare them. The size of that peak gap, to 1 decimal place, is 0.1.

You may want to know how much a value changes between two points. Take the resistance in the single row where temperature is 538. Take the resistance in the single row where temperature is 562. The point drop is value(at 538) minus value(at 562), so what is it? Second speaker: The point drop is 0.3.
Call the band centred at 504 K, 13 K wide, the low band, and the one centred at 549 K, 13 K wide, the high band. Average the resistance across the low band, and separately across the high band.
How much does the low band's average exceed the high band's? 0.6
